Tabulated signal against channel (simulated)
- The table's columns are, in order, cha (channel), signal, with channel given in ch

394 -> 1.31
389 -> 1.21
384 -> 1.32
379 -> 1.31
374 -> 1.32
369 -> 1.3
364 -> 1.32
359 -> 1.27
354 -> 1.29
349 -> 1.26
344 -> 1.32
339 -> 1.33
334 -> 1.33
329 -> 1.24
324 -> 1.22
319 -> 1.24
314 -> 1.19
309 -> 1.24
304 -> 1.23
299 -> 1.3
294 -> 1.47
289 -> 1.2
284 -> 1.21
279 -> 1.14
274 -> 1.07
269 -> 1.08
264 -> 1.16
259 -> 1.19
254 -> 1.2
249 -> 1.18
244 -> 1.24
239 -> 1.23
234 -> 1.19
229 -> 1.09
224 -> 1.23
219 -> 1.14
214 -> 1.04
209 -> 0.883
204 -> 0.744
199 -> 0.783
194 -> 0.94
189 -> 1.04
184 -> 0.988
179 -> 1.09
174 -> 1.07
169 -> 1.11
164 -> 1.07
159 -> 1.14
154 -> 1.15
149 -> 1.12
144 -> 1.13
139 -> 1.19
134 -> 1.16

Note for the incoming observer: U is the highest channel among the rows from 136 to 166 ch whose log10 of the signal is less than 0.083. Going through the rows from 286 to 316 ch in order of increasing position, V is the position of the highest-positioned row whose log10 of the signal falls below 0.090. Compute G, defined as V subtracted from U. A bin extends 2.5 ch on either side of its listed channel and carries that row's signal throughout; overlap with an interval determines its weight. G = -150 ch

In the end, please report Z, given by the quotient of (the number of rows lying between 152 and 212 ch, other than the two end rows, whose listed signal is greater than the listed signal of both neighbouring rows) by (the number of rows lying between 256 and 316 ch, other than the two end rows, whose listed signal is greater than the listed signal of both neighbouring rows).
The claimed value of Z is 1.00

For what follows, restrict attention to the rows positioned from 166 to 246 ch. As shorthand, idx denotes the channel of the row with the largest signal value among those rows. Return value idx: 244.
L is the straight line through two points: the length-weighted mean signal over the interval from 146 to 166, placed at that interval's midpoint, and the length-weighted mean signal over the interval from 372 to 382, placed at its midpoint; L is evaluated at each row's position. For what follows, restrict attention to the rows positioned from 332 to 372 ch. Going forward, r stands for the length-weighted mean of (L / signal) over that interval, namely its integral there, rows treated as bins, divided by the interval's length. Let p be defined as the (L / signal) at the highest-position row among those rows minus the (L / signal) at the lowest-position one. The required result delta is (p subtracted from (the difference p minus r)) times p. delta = -0.05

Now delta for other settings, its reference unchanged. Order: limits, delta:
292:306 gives -0.16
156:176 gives -0.08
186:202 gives -0.48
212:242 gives 0.16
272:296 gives 0.31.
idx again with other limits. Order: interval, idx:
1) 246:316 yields 294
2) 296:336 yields 334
